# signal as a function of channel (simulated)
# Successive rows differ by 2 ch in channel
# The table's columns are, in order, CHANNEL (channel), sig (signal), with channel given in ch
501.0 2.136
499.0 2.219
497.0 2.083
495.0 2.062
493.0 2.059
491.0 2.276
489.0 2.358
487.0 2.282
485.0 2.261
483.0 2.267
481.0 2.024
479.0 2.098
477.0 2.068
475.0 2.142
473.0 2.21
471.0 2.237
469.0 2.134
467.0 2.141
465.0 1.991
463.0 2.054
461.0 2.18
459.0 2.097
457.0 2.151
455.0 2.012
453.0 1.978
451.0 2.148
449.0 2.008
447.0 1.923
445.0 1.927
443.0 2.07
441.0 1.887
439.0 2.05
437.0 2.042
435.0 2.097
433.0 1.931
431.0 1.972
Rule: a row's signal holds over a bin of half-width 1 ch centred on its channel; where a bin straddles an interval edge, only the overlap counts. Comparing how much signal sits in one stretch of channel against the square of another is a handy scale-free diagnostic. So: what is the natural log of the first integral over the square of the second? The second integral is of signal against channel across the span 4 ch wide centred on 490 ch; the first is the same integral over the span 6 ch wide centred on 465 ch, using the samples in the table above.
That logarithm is -1.9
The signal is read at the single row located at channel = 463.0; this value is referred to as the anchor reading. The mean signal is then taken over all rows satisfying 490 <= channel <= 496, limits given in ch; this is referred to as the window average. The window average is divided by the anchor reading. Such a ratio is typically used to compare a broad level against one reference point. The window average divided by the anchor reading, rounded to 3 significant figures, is 1.04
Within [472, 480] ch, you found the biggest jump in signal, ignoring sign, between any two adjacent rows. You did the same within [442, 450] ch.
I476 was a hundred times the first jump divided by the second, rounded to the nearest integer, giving 52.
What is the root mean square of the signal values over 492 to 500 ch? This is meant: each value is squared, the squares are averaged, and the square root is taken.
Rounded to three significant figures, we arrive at 2.11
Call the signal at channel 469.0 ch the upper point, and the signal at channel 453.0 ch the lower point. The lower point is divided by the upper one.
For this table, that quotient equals 0.93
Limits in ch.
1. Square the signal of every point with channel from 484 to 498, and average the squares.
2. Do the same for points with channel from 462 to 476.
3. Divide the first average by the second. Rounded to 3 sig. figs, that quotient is 1.07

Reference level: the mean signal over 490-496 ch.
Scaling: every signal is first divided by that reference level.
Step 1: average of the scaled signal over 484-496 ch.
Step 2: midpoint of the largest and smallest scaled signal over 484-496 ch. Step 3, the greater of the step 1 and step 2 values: 1.04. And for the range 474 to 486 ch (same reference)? 1.01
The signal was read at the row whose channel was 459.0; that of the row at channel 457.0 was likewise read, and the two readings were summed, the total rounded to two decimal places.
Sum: 4.25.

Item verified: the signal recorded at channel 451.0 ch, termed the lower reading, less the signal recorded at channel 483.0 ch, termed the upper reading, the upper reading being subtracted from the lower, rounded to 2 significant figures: -0.12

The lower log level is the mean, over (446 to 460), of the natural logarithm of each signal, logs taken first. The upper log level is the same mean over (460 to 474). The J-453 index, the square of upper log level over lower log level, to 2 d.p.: 1.12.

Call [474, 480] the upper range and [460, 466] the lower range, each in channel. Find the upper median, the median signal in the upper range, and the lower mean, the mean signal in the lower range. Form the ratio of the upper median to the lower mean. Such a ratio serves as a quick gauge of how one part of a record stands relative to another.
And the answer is 1.01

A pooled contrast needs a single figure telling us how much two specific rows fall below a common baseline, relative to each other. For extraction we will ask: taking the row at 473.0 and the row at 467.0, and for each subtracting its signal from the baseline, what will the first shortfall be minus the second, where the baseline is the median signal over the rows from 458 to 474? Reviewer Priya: -0.07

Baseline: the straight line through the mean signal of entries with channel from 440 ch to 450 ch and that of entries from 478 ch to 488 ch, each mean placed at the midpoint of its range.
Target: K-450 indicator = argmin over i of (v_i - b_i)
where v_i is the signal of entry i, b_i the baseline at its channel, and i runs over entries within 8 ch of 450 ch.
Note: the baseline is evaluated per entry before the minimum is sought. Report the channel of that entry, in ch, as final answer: 447.0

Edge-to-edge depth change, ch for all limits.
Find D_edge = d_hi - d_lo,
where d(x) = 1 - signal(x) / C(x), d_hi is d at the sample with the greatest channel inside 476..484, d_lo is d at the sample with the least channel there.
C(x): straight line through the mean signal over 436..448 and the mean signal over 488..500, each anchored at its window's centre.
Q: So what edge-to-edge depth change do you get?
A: -0.08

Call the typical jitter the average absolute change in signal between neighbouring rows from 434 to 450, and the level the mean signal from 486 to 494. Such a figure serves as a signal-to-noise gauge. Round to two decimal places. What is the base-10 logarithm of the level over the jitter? 1.39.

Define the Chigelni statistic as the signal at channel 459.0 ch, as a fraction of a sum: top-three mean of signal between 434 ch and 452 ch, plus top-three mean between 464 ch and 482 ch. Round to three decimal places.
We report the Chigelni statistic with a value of 0.488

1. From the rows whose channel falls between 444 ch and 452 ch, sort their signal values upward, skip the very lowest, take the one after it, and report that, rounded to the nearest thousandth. 1.927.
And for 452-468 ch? 1.991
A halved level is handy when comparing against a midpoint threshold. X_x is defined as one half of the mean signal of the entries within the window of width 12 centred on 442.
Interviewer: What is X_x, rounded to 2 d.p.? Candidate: 0.99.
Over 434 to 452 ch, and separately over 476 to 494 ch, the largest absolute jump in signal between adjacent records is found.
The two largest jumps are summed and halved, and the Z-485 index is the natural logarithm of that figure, -1.55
